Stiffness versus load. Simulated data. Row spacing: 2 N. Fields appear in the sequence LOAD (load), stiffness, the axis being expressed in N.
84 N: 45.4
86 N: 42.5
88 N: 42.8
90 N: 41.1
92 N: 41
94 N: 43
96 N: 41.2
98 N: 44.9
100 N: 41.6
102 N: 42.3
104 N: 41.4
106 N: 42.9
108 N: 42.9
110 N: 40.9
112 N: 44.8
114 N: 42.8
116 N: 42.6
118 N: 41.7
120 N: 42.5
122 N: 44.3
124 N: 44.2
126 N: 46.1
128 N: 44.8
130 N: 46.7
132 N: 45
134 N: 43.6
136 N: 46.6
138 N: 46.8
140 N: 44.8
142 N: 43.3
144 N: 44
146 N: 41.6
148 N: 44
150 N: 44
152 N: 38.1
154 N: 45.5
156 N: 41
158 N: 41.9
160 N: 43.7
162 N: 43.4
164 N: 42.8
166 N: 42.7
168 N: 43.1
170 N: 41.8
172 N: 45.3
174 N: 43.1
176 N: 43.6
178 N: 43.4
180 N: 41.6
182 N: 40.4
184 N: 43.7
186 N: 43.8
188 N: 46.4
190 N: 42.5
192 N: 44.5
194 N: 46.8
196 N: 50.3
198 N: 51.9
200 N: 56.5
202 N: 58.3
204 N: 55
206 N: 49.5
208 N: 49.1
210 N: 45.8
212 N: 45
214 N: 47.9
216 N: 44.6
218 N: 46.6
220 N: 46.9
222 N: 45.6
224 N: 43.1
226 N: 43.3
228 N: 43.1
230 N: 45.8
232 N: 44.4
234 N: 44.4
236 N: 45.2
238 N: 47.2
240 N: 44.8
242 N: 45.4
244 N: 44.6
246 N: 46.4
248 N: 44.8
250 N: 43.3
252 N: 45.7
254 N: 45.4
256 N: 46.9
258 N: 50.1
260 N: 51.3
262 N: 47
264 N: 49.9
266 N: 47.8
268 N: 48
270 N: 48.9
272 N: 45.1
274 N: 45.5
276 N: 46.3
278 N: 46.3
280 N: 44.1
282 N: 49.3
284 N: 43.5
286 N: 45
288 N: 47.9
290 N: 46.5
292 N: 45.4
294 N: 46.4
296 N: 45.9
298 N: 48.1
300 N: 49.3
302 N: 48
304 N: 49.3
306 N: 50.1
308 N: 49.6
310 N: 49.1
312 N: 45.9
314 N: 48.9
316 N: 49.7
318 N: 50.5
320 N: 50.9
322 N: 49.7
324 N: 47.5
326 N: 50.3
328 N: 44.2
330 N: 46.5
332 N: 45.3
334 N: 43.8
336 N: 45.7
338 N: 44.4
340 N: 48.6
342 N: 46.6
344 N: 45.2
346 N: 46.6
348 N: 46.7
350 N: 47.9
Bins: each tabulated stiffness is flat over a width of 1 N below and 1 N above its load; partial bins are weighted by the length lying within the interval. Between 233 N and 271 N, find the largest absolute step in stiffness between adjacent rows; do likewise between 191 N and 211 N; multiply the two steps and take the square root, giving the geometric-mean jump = 4.86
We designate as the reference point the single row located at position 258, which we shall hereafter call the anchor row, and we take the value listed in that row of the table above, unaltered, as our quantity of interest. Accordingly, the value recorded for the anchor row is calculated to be 50.1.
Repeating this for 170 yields 41.8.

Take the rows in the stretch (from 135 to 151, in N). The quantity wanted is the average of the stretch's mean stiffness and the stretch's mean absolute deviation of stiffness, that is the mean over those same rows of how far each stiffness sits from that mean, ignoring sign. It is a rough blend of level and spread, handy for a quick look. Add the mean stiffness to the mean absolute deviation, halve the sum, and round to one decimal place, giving 22.8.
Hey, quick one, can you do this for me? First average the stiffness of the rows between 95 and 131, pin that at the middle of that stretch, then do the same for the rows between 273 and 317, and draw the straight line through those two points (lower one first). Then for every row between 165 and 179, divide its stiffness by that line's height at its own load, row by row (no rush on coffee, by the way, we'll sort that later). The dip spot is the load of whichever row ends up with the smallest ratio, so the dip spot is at 170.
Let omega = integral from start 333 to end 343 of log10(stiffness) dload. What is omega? 16.6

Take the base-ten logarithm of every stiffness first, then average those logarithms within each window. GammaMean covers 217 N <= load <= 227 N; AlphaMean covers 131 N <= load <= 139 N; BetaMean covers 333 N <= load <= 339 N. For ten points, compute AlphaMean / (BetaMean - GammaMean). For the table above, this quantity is -385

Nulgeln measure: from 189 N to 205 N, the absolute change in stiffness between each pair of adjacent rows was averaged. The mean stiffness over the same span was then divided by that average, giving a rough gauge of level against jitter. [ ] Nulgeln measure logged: 19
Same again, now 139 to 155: 15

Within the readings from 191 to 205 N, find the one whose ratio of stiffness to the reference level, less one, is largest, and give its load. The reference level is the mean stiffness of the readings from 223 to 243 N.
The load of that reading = 202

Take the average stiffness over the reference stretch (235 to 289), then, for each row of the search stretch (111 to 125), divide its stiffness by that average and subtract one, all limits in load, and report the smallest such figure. -0.10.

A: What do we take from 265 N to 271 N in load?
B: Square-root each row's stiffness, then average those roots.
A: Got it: 6.94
